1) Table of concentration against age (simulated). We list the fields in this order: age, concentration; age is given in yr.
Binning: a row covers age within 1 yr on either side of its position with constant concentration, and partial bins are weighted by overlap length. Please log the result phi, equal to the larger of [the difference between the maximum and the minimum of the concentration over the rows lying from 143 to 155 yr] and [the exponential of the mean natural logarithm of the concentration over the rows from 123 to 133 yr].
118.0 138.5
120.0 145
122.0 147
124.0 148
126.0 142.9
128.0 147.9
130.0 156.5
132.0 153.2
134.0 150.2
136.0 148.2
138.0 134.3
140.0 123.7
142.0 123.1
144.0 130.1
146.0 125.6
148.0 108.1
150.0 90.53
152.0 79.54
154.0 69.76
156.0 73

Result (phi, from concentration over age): 150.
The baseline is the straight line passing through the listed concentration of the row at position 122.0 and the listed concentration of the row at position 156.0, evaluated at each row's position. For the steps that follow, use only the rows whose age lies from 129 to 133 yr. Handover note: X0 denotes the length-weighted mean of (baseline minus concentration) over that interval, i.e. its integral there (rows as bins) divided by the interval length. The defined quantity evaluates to -27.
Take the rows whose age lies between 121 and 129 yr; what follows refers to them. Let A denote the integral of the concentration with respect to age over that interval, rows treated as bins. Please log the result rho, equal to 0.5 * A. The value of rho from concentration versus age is 586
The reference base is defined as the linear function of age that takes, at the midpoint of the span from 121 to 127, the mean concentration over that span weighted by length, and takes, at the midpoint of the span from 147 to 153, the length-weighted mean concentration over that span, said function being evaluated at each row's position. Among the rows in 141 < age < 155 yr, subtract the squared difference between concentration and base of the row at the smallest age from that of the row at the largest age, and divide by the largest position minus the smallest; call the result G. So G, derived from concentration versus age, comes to 2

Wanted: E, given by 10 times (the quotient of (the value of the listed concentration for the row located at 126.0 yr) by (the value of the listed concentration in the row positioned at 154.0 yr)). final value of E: 20.5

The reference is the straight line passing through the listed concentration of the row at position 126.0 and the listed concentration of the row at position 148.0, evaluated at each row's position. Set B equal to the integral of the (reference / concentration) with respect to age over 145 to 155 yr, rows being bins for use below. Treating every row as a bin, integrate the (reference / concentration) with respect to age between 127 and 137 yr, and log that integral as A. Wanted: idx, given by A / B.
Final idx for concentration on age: 0.77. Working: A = 8.83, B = 11.5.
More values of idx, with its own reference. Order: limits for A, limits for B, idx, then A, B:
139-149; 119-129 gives 0.94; 9.39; 10.0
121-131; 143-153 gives 0.93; 9.64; 10.4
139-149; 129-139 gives 1.07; 9.39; 8.8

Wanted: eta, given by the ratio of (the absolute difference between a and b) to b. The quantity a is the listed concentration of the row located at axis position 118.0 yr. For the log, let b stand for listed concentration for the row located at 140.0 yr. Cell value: 0.12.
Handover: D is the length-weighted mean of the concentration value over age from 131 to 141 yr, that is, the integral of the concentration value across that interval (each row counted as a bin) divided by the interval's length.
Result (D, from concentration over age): 142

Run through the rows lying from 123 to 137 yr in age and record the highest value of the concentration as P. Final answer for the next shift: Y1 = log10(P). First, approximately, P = 156.5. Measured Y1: 2.19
